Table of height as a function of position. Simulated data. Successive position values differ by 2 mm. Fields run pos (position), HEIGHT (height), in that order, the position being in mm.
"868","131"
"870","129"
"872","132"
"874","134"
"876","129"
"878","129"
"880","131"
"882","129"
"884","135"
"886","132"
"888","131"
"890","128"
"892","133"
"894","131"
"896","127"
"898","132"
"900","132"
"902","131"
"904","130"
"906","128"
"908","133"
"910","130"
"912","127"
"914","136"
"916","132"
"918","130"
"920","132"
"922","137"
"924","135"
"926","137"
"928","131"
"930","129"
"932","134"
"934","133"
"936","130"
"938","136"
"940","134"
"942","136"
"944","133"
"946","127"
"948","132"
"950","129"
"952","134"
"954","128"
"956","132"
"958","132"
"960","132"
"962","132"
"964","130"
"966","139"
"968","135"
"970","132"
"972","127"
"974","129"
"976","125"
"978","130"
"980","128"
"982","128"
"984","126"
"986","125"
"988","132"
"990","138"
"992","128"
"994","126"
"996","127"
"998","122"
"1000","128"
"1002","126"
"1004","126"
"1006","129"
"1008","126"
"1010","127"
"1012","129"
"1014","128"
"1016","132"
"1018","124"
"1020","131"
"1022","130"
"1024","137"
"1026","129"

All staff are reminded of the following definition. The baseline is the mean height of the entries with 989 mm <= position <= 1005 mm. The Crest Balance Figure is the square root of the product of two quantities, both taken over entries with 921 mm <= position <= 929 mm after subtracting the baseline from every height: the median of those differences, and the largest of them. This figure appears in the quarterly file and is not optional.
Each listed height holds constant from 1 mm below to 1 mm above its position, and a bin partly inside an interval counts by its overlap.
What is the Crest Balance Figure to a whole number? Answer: 9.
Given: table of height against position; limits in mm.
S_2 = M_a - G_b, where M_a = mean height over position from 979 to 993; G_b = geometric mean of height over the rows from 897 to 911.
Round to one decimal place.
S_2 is -1.6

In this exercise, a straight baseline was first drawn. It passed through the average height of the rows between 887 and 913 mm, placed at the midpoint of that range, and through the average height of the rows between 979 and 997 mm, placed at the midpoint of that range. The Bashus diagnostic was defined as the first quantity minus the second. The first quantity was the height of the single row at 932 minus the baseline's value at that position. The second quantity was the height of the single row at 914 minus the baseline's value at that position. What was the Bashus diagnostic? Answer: -2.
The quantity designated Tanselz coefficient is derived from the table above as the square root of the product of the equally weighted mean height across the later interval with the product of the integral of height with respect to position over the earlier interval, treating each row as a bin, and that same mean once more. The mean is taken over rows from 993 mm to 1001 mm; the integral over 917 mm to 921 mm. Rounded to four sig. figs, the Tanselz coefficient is 2879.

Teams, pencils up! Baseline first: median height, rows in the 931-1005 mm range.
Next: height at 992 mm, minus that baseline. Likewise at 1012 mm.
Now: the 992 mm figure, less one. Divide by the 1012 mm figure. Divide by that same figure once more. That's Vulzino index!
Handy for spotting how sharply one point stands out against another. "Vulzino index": -3.0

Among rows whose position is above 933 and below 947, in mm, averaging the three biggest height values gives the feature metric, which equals 135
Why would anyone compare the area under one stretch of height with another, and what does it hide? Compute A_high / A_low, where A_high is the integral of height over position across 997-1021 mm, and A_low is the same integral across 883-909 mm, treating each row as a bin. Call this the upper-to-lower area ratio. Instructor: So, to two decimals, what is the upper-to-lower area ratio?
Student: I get 0.90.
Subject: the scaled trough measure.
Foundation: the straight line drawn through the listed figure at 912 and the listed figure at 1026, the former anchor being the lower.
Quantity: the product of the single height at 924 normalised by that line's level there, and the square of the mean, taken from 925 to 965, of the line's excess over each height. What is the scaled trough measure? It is 21.2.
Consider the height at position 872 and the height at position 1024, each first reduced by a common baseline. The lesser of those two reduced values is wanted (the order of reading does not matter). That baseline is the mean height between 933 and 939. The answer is -1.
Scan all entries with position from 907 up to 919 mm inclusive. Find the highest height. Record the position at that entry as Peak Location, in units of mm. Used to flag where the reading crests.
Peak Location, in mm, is 914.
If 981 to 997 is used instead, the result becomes 990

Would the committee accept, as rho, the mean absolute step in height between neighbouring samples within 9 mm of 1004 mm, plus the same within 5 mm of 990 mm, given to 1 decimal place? 9.0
